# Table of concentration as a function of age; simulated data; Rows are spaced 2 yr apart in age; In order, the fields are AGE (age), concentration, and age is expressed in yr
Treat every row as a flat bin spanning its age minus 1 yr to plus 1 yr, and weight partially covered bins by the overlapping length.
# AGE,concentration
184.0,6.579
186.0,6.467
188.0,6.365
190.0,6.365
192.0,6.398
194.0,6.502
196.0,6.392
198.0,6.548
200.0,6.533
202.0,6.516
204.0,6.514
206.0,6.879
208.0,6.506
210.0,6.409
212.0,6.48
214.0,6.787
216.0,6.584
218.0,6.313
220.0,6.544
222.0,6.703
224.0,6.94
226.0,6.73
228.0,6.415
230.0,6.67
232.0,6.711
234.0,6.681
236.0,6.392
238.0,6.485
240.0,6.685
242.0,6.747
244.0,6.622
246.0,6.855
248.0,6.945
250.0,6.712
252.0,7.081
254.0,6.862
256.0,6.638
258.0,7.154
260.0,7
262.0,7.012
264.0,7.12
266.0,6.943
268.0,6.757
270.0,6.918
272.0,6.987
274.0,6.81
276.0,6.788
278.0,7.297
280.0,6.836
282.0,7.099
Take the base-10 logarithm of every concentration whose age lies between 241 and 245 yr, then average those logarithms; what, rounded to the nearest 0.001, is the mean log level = 0.825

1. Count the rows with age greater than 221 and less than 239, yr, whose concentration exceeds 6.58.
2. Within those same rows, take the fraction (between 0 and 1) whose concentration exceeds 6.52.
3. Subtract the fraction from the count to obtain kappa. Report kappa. 5.3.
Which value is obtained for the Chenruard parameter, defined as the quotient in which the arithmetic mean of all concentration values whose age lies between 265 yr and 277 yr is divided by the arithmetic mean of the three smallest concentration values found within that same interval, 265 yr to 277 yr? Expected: 1.01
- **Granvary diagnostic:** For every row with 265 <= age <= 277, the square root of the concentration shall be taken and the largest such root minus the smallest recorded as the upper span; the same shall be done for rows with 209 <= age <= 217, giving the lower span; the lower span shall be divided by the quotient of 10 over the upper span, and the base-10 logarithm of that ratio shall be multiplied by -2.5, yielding 8.7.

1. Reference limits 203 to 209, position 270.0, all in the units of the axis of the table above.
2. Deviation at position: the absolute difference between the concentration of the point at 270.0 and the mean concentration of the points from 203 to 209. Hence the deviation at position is 0.3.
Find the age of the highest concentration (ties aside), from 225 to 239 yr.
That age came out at 226.0 yr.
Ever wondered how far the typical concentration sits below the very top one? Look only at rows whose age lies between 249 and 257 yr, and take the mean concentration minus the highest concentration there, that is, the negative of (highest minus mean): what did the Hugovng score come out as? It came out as -0.26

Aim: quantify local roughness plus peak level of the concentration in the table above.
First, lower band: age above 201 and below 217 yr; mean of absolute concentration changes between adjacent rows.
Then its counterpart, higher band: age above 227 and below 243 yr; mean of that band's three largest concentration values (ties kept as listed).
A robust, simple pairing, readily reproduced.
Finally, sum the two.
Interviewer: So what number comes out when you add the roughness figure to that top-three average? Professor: 6.9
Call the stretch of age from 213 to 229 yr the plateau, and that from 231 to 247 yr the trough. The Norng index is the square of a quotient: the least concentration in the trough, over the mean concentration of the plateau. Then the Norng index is 0.93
